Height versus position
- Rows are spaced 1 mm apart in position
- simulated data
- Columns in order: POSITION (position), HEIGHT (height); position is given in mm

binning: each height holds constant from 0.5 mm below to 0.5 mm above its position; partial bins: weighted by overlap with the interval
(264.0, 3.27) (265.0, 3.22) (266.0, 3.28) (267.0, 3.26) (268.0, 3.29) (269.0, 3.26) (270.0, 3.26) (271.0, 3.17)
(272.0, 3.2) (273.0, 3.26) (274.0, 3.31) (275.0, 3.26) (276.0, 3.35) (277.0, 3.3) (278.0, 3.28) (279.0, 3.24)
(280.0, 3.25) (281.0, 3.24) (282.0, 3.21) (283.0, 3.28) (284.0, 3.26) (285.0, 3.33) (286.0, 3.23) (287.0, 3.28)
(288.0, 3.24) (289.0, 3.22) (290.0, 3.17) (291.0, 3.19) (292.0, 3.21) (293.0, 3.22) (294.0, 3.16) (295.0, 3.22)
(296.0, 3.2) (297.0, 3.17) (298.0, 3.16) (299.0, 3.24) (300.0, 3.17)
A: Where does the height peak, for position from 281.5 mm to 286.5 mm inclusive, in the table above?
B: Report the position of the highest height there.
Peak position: 285.0 mm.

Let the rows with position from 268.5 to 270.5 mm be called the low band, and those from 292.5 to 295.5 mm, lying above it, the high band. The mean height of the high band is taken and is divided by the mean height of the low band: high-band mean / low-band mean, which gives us 0.982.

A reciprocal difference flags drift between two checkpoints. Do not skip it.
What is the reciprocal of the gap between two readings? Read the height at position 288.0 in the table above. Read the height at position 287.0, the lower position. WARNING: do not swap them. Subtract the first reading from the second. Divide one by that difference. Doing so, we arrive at 25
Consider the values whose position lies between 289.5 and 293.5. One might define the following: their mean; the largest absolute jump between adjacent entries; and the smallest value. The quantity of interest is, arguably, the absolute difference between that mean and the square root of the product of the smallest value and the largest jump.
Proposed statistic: 2.95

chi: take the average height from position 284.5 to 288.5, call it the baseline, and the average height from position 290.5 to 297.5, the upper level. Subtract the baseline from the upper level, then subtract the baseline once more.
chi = -3.34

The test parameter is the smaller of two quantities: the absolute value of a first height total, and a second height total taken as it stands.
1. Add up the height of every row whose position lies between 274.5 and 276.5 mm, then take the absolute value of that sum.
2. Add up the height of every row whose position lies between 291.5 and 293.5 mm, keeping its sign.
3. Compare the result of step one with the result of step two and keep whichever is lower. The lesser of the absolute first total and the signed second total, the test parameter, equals 6.43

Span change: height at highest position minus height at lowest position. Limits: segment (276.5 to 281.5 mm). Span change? -0.06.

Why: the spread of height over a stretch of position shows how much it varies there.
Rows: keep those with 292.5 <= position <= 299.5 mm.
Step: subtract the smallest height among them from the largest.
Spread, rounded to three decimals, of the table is 0.080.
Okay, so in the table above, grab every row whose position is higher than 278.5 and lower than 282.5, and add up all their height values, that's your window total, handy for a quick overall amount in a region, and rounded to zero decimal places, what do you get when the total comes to 13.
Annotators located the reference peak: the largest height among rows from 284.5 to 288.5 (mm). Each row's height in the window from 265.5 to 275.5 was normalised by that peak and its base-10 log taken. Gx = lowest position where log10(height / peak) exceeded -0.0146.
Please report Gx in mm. 266.0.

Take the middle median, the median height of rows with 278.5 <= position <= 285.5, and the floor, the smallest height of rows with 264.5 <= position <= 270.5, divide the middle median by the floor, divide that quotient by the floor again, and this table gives 0.313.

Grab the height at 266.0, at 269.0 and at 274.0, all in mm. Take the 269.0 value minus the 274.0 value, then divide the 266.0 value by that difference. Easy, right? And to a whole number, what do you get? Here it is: -66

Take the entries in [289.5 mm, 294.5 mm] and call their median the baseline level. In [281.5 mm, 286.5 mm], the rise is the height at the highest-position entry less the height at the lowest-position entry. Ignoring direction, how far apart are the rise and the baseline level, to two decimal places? 3.17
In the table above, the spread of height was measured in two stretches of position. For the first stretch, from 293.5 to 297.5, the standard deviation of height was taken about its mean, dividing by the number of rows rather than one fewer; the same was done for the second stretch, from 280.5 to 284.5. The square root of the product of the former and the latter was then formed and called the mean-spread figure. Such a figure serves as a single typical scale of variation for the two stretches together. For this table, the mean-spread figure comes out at 0.025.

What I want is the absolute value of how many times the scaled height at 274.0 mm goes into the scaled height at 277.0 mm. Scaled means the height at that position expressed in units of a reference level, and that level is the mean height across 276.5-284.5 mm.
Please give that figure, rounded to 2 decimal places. 1.00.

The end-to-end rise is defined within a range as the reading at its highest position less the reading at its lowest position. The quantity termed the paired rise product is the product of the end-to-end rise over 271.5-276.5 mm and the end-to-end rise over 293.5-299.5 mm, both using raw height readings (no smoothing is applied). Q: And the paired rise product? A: 0.012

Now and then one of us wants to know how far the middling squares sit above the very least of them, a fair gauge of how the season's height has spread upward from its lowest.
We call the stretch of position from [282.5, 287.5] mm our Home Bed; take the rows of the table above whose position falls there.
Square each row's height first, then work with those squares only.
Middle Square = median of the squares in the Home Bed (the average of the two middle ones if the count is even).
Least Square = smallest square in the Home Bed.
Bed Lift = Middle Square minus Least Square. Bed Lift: 0.33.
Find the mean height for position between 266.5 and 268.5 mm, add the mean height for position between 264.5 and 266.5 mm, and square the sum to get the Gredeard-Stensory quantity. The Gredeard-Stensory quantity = 42.6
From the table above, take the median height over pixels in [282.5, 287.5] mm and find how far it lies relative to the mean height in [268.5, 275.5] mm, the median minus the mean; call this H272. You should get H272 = 0.034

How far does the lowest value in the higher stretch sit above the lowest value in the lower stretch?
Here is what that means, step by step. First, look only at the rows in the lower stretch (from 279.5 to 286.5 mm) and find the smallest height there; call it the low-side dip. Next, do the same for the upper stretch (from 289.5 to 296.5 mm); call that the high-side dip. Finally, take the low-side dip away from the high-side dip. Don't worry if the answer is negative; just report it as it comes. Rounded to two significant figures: -0.050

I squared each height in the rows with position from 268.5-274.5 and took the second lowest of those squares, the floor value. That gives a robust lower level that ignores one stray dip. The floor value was 10.2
